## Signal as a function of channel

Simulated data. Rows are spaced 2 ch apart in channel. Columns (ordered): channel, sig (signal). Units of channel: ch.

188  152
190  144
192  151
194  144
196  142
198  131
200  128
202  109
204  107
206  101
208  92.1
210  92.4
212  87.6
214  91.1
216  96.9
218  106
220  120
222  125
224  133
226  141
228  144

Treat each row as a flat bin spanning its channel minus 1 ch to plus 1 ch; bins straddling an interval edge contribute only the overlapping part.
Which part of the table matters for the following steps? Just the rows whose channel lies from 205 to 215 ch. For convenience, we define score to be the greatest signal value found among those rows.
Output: 101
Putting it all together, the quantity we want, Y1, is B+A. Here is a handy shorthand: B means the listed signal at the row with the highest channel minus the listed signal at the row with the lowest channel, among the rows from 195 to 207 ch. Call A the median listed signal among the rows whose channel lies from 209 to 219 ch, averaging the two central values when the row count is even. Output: 51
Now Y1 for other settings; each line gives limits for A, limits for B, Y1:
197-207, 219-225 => 122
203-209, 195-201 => 87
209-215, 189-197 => 89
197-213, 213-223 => 138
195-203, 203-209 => 115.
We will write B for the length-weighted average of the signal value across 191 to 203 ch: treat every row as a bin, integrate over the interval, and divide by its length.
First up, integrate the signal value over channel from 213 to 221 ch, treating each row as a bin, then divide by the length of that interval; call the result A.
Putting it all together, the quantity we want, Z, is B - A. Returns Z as 31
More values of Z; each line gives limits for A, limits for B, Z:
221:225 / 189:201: 11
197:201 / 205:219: -34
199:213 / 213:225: 10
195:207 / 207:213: -29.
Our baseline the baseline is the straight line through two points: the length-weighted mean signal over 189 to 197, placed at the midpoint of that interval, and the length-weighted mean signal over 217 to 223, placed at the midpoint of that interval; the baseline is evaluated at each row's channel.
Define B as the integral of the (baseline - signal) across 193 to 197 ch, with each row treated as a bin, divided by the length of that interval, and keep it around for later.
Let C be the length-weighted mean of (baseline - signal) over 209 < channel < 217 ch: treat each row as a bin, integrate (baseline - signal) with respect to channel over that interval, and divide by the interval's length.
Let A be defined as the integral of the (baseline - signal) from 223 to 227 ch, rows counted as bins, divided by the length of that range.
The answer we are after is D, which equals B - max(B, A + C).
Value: -6.9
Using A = -25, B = 0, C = 32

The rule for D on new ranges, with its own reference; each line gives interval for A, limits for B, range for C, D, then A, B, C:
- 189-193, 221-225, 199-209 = -41.3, 0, -15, 26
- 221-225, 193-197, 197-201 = 0.0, -15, 0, 9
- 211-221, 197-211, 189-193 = 0.0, 21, 25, 0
